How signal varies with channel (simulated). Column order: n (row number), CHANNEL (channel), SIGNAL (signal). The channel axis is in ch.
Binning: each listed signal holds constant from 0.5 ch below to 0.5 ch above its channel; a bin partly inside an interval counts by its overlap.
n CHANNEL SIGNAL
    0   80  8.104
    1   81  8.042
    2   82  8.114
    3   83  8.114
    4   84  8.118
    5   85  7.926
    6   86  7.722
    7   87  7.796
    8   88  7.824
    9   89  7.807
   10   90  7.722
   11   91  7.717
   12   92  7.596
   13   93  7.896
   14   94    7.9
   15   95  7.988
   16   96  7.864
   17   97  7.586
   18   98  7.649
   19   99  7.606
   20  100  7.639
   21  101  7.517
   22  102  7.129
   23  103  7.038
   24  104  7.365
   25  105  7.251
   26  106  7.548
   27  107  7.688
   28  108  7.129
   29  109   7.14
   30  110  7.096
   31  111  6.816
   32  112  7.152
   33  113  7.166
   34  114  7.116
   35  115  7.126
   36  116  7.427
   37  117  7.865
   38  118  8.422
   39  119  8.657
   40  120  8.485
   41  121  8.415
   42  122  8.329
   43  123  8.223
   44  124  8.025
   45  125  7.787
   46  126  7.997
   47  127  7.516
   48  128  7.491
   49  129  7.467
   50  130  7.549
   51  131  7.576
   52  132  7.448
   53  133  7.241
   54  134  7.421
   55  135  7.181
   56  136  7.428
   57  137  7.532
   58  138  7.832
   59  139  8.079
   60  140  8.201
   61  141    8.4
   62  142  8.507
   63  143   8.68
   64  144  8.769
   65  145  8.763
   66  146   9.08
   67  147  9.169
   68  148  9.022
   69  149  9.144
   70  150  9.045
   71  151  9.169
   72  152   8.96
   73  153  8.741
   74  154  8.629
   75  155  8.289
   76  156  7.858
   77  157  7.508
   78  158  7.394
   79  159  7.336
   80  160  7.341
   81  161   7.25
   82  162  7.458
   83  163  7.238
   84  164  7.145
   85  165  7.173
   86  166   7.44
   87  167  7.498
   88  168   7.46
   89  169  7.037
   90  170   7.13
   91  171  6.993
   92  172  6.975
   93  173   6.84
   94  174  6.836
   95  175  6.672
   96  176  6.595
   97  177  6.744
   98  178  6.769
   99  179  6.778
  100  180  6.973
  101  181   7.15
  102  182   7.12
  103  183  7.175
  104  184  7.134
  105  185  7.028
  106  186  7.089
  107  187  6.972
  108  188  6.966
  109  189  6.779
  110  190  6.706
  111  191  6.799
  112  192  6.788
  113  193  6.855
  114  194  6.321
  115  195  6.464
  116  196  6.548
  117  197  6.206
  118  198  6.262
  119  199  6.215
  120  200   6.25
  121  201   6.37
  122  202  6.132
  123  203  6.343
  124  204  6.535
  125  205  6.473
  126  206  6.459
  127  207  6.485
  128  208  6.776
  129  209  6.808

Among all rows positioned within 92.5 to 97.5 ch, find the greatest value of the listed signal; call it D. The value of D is 7.988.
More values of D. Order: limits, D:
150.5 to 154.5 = 9.169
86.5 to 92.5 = 7.824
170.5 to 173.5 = 6.993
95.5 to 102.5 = 7.864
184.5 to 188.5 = 7.089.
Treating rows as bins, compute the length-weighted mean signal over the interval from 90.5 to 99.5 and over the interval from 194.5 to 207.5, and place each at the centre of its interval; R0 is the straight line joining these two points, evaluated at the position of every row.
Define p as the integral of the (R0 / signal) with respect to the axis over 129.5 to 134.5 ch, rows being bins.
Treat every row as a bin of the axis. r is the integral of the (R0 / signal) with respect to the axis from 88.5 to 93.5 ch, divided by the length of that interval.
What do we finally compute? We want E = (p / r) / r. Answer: 4.8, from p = 4.88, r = 1.01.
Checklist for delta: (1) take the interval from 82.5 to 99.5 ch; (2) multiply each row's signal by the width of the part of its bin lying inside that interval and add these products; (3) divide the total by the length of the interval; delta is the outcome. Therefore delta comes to 7.8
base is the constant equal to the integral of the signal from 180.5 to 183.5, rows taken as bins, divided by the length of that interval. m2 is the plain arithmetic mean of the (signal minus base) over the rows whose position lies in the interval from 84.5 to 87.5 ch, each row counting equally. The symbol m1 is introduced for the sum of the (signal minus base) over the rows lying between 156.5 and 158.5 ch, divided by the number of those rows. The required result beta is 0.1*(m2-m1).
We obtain 0.04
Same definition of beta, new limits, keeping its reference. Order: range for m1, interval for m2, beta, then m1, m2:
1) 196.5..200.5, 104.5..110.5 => 0.11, -0.92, 0.16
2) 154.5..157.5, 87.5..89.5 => -0.01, 0.74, 0.67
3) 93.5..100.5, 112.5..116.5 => -0.05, 0.60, 0.06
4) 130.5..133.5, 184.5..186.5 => -0.04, 0.27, -0.09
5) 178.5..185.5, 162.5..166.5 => 0.02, -0.10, 0.10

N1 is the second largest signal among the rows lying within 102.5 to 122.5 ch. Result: 8.485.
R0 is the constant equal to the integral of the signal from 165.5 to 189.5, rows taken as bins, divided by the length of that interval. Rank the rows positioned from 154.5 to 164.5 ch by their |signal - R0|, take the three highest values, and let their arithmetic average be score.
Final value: 0.88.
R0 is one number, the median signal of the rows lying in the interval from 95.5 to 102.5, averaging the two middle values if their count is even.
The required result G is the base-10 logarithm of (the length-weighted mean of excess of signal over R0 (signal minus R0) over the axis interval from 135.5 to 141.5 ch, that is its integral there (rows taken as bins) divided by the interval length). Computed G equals -0.51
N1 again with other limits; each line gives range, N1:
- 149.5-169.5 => 9.045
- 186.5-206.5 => 6.966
